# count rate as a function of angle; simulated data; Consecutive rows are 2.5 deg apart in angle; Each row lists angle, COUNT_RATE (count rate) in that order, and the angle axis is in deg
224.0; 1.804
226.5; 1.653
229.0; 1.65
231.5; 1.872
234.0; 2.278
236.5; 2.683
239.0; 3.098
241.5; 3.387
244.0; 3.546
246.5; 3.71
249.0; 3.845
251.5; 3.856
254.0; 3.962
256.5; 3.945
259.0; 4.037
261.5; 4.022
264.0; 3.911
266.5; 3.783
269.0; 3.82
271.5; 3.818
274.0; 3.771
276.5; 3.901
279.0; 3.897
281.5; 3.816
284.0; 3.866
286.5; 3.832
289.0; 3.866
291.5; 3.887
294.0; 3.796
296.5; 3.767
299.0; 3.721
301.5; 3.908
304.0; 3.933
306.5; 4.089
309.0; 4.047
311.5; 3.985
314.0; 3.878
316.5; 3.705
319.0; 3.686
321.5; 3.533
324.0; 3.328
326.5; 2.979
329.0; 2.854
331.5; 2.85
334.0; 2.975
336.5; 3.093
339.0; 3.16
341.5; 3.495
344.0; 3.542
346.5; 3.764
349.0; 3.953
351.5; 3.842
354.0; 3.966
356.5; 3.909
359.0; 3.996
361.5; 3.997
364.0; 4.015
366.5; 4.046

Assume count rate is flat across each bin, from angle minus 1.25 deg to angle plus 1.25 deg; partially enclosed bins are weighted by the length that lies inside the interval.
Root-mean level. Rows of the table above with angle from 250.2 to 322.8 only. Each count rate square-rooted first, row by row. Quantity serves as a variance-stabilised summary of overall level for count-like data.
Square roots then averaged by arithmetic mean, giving 1.97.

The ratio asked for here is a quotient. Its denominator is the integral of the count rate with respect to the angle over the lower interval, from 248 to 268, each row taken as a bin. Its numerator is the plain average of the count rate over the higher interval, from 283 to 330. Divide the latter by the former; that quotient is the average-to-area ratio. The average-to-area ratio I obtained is 0.047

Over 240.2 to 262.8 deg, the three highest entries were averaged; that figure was 4.01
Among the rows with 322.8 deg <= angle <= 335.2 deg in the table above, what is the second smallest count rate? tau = 2.854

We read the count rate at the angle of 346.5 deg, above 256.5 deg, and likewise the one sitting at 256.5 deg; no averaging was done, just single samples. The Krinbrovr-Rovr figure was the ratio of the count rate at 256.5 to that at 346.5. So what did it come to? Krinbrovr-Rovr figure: 1.05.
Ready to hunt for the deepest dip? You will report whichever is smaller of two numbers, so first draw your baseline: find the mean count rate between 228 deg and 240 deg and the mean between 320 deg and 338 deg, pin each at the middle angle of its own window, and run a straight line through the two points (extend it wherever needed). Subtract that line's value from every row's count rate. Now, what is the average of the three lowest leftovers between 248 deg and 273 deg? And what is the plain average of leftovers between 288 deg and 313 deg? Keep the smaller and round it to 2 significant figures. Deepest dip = 1.0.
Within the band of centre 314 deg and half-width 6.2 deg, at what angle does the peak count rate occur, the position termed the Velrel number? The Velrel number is 309.0 deg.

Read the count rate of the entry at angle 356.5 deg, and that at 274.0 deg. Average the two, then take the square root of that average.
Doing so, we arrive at 1.96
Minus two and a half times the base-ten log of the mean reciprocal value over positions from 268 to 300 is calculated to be 1.46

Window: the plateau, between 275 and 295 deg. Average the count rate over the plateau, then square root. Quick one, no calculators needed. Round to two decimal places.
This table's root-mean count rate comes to 1.96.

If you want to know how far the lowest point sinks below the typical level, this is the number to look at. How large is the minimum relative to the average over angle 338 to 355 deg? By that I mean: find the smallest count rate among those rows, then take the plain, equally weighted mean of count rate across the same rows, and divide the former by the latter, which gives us 0.86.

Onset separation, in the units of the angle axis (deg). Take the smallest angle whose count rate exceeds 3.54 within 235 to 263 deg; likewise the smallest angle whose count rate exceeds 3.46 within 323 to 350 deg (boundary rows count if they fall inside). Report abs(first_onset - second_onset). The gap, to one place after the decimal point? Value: 97.5 deg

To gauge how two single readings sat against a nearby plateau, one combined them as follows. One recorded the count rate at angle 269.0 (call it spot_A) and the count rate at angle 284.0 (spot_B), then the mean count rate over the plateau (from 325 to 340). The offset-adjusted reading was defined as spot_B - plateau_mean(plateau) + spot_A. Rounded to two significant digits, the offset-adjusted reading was 4.7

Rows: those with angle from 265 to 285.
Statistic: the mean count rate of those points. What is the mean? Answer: 3.83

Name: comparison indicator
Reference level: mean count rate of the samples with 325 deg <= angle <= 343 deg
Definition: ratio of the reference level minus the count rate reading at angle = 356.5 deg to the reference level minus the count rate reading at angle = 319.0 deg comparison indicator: 1.4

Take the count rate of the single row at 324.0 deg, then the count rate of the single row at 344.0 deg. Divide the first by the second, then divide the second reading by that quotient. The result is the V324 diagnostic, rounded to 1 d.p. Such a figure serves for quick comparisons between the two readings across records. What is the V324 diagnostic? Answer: 3.8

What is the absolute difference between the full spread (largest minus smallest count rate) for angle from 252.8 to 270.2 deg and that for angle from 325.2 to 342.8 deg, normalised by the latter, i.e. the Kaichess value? 0.61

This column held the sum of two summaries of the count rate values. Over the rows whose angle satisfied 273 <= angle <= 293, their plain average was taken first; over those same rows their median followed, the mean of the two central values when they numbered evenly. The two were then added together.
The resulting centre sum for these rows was 7.72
